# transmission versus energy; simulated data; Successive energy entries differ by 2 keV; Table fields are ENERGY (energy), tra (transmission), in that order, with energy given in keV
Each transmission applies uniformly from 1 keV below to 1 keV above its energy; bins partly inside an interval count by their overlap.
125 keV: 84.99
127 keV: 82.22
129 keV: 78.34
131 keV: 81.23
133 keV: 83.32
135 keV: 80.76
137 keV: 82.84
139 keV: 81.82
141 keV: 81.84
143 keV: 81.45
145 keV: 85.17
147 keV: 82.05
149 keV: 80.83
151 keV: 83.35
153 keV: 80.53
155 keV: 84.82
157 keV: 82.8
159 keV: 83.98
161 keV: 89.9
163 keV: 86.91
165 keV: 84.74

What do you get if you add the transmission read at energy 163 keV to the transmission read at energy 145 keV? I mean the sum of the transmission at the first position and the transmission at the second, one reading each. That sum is 172.1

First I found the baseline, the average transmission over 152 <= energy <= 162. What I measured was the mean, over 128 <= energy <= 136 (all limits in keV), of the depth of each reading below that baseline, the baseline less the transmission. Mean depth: 3.5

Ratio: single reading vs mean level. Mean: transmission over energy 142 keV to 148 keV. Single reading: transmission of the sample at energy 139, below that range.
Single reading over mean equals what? 0.99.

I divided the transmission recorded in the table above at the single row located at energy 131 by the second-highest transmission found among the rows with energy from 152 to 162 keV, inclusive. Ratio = 0.96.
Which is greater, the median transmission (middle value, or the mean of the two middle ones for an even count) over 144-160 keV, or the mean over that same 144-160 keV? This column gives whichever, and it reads 83.1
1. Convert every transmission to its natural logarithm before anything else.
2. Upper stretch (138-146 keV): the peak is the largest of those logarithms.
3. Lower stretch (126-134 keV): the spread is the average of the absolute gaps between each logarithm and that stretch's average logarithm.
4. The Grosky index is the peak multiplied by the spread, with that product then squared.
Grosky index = 0.0067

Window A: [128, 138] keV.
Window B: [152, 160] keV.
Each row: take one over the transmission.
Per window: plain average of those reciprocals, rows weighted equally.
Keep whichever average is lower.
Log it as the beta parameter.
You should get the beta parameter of 0.0120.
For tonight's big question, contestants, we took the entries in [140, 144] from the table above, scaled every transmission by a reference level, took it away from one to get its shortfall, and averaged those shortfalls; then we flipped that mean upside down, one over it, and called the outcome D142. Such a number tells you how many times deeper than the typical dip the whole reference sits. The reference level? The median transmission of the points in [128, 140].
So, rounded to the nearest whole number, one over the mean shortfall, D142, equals -679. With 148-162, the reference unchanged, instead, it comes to -37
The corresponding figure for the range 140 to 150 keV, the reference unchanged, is -110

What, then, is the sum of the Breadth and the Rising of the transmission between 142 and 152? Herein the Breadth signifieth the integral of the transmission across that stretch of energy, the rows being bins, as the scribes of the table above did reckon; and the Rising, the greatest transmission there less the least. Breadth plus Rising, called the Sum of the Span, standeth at 830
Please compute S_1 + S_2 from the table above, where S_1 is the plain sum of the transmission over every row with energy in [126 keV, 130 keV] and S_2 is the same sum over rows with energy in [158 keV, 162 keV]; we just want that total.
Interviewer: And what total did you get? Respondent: 334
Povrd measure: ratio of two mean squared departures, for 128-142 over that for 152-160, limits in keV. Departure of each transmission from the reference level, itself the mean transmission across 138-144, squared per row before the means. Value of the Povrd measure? 0.54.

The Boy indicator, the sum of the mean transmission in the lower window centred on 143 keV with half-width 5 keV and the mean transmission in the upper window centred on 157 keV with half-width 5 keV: 167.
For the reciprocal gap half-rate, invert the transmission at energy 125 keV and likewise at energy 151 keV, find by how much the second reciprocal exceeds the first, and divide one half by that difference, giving 2160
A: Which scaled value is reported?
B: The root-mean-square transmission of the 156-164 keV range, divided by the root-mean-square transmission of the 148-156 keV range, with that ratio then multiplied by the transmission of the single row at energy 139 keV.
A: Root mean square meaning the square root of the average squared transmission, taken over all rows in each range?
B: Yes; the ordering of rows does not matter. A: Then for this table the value 85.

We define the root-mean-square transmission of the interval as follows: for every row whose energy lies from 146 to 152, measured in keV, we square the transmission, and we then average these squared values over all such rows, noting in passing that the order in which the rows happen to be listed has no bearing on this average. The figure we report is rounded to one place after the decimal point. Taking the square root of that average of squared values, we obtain 82.1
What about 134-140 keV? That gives 81.8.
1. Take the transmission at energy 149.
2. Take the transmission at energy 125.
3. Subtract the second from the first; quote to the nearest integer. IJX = -4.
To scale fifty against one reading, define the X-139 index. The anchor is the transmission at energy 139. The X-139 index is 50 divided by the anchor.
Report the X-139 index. 0.611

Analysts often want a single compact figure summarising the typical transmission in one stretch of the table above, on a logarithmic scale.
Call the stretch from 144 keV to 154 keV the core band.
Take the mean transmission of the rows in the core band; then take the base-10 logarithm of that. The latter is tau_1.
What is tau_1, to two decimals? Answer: 1.92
